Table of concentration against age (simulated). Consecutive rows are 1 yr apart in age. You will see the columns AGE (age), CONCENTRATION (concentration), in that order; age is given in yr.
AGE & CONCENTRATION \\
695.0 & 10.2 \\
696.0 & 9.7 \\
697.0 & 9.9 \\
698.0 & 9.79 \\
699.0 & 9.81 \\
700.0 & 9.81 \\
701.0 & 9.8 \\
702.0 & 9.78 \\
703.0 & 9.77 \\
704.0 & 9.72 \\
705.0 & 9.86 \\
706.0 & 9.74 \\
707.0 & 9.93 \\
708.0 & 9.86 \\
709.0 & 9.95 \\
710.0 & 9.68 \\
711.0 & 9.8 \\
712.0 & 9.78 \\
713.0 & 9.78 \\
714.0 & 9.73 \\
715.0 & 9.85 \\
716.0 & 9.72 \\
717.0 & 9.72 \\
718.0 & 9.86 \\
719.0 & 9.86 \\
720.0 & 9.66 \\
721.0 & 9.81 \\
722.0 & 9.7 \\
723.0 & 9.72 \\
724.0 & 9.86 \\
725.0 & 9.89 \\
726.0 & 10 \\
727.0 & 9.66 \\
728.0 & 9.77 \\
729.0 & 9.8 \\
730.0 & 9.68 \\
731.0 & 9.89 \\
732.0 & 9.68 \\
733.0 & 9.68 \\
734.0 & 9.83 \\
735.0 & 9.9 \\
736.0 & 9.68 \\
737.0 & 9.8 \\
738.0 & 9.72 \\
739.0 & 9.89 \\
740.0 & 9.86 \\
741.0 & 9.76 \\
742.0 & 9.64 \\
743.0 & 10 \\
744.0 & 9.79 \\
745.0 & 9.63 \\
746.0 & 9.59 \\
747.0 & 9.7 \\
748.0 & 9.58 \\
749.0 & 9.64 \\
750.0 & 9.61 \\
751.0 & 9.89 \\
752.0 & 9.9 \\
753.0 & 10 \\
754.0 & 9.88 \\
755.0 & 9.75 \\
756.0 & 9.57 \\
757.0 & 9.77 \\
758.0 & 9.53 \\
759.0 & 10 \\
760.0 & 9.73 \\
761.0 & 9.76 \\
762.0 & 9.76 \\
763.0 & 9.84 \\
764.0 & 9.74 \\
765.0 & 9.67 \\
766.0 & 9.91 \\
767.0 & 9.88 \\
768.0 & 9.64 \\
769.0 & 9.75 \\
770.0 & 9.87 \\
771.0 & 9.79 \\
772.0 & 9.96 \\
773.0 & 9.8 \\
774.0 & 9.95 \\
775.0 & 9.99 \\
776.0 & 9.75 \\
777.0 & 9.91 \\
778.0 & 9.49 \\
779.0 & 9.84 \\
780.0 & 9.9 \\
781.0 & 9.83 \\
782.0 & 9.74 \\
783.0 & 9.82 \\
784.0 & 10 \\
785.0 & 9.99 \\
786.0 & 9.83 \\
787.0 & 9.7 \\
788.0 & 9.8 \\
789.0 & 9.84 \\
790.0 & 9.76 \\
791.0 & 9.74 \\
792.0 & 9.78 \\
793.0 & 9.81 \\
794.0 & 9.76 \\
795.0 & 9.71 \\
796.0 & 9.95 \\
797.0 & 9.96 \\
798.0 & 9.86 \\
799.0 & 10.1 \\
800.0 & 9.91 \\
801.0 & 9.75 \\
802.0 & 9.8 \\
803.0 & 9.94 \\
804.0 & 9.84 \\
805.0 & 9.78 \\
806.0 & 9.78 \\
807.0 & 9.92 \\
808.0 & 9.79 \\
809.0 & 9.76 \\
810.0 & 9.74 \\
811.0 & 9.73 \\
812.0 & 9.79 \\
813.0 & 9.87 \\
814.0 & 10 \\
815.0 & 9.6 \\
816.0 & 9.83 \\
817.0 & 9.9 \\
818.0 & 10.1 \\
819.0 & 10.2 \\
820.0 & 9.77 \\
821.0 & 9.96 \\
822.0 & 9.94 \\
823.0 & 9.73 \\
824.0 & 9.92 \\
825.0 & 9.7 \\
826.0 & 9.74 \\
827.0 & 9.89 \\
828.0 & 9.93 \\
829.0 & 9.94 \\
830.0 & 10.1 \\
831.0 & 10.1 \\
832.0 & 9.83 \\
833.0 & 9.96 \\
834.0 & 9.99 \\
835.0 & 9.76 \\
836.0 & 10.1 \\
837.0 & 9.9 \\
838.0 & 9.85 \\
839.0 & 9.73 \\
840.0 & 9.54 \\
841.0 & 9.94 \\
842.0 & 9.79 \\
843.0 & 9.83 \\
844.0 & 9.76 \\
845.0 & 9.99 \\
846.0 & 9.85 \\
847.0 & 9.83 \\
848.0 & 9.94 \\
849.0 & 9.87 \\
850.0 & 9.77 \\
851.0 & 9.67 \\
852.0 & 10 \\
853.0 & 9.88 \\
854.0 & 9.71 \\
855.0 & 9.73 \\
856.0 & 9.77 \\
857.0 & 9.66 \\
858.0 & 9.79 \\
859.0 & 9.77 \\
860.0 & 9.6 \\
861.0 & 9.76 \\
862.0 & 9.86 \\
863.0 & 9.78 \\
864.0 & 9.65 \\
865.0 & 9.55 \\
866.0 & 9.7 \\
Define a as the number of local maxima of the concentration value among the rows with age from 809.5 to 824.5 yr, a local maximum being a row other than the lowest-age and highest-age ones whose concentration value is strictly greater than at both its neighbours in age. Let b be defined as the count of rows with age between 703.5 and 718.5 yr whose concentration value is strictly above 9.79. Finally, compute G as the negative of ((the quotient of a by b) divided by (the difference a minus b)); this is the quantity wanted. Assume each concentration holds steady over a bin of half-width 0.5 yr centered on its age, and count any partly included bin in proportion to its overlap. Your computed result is 0.11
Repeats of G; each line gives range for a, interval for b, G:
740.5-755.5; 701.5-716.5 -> 0.33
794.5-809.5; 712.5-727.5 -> 0.19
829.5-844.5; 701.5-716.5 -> 0.33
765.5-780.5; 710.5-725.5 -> 0.19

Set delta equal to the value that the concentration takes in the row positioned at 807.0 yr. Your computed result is 9.92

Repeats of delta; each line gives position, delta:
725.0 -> 9.89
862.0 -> 9.86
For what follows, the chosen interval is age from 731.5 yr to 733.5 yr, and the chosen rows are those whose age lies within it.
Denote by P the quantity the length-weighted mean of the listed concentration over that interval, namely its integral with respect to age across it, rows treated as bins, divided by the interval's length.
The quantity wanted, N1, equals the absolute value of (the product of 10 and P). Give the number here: 96.8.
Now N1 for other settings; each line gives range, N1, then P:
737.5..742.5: 97.7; 9.77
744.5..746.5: 96.1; 9.61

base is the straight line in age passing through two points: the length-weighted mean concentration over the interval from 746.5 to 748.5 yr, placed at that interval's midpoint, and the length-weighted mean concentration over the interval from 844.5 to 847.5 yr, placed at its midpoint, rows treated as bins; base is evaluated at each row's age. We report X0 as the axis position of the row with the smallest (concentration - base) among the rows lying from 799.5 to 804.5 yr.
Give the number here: 801.0 yr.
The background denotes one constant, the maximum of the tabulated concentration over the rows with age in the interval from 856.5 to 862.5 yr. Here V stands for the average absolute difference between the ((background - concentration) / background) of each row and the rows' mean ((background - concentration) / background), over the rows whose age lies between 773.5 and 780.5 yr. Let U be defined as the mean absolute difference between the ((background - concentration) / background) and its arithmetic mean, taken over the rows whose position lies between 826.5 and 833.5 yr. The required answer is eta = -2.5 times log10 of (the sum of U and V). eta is 4.2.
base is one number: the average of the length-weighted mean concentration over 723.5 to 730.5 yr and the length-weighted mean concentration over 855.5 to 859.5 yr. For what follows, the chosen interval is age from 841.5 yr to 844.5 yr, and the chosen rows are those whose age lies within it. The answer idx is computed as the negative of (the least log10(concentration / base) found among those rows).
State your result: 0.001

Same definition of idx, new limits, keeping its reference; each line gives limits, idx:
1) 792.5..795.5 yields 0.003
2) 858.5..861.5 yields 0.008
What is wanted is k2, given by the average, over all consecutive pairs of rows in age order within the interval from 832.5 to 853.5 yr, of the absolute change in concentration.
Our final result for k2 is 0.15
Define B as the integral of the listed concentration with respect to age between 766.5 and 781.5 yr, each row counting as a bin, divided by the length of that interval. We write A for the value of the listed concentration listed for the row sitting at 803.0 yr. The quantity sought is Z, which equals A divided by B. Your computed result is 1.01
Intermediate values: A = 9.94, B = 9.82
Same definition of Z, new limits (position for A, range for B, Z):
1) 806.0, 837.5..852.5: 1.00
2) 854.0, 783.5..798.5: 0.99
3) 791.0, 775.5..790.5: 0.99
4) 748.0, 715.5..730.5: 0.98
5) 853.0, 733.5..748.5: 1.01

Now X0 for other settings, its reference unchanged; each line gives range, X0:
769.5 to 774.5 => 771.0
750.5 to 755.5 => 755.0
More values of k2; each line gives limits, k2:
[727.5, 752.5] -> 0.13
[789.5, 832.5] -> 0.12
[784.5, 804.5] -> 0.10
